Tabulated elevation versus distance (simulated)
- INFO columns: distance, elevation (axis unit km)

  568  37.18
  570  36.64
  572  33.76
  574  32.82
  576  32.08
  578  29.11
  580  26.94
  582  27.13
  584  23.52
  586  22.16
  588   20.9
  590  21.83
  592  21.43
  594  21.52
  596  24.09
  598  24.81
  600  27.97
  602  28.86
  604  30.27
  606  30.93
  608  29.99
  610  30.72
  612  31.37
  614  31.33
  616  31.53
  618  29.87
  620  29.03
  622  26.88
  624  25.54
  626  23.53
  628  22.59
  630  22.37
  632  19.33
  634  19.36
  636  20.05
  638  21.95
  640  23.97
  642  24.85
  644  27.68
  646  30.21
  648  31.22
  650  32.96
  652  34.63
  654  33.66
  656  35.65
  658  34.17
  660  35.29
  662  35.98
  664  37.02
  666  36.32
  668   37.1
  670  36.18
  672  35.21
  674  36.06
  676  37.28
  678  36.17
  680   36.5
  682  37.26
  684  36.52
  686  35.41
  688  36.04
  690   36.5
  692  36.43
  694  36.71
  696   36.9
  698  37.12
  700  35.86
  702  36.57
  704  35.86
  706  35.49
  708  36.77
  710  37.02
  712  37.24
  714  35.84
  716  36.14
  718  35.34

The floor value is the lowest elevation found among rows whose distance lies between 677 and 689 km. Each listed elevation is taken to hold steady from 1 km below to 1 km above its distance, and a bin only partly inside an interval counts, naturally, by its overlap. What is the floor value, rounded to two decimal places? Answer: 35.41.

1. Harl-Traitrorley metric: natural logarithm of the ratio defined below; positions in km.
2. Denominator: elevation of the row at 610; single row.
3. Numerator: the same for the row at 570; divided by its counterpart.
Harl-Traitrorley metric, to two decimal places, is 0.18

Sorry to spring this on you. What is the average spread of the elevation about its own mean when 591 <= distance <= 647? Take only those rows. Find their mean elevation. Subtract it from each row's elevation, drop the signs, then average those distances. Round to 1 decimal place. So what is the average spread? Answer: 3.6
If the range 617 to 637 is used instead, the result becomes 3.2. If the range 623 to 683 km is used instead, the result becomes 5.8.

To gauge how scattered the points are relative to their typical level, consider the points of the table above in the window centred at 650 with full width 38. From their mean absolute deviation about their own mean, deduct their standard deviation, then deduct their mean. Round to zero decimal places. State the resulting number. -31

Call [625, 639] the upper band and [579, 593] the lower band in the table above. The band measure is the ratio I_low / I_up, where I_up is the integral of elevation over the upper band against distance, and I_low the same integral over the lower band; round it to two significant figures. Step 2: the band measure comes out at 1.1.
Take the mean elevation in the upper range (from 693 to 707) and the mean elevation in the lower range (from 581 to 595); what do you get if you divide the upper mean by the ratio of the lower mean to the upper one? 58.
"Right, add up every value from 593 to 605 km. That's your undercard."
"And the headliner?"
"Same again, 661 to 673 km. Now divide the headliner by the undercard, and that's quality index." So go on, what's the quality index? 1.4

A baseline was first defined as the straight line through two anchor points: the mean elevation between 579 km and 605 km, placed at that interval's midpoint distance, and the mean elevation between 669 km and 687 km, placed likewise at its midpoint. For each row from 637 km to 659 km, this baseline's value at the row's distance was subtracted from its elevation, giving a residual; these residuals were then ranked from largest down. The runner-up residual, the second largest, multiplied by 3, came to 6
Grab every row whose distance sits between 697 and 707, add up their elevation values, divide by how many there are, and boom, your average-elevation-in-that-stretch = 36.2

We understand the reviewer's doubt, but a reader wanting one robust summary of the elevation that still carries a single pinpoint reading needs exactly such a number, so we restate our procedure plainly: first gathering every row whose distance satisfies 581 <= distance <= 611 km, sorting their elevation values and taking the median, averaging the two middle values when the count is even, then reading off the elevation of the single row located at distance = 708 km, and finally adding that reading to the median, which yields 61.6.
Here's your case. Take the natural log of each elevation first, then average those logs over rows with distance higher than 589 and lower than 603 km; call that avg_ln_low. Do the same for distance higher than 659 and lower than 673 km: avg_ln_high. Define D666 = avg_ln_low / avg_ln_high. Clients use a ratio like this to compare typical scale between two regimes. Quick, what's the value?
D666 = 0.89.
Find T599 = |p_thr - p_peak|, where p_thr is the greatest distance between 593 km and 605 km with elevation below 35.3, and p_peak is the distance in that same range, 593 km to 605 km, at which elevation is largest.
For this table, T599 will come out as 0 km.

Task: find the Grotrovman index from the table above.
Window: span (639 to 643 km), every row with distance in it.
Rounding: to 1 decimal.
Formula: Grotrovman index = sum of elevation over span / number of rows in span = 24.4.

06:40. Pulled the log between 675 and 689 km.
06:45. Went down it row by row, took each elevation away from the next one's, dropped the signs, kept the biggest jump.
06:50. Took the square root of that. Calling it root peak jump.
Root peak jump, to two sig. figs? 1.1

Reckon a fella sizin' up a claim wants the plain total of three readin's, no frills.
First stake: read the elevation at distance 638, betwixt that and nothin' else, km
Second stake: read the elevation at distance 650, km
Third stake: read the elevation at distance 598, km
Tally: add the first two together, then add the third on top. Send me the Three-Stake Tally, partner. 80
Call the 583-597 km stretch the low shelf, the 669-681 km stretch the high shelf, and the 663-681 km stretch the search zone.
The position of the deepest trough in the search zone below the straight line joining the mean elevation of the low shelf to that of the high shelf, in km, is 680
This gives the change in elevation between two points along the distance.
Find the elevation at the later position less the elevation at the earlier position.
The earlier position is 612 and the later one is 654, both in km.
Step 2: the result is 2.3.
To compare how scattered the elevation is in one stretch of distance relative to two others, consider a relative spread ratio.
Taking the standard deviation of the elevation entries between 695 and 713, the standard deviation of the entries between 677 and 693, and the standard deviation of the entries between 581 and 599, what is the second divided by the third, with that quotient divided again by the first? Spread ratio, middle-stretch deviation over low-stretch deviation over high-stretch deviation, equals 0.4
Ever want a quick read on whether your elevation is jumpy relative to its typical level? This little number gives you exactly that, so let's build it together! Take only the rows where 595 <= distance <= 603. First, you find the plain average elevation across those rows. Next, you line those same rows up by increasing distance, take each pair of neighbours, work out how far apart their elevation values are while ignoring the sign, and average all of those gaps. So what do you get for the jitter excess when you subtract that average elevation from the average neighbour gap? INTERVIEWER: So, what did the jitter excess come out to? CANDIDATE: -24.8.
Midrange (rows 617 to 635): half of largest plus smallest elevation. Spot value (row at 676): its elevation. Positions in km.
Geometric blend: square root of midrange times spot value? 30.3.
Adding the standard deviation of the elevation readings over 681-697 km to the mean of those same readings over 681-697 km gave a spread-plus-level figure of 37.0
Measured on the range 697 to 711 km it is 37.0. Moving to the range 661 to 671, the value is 37.0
